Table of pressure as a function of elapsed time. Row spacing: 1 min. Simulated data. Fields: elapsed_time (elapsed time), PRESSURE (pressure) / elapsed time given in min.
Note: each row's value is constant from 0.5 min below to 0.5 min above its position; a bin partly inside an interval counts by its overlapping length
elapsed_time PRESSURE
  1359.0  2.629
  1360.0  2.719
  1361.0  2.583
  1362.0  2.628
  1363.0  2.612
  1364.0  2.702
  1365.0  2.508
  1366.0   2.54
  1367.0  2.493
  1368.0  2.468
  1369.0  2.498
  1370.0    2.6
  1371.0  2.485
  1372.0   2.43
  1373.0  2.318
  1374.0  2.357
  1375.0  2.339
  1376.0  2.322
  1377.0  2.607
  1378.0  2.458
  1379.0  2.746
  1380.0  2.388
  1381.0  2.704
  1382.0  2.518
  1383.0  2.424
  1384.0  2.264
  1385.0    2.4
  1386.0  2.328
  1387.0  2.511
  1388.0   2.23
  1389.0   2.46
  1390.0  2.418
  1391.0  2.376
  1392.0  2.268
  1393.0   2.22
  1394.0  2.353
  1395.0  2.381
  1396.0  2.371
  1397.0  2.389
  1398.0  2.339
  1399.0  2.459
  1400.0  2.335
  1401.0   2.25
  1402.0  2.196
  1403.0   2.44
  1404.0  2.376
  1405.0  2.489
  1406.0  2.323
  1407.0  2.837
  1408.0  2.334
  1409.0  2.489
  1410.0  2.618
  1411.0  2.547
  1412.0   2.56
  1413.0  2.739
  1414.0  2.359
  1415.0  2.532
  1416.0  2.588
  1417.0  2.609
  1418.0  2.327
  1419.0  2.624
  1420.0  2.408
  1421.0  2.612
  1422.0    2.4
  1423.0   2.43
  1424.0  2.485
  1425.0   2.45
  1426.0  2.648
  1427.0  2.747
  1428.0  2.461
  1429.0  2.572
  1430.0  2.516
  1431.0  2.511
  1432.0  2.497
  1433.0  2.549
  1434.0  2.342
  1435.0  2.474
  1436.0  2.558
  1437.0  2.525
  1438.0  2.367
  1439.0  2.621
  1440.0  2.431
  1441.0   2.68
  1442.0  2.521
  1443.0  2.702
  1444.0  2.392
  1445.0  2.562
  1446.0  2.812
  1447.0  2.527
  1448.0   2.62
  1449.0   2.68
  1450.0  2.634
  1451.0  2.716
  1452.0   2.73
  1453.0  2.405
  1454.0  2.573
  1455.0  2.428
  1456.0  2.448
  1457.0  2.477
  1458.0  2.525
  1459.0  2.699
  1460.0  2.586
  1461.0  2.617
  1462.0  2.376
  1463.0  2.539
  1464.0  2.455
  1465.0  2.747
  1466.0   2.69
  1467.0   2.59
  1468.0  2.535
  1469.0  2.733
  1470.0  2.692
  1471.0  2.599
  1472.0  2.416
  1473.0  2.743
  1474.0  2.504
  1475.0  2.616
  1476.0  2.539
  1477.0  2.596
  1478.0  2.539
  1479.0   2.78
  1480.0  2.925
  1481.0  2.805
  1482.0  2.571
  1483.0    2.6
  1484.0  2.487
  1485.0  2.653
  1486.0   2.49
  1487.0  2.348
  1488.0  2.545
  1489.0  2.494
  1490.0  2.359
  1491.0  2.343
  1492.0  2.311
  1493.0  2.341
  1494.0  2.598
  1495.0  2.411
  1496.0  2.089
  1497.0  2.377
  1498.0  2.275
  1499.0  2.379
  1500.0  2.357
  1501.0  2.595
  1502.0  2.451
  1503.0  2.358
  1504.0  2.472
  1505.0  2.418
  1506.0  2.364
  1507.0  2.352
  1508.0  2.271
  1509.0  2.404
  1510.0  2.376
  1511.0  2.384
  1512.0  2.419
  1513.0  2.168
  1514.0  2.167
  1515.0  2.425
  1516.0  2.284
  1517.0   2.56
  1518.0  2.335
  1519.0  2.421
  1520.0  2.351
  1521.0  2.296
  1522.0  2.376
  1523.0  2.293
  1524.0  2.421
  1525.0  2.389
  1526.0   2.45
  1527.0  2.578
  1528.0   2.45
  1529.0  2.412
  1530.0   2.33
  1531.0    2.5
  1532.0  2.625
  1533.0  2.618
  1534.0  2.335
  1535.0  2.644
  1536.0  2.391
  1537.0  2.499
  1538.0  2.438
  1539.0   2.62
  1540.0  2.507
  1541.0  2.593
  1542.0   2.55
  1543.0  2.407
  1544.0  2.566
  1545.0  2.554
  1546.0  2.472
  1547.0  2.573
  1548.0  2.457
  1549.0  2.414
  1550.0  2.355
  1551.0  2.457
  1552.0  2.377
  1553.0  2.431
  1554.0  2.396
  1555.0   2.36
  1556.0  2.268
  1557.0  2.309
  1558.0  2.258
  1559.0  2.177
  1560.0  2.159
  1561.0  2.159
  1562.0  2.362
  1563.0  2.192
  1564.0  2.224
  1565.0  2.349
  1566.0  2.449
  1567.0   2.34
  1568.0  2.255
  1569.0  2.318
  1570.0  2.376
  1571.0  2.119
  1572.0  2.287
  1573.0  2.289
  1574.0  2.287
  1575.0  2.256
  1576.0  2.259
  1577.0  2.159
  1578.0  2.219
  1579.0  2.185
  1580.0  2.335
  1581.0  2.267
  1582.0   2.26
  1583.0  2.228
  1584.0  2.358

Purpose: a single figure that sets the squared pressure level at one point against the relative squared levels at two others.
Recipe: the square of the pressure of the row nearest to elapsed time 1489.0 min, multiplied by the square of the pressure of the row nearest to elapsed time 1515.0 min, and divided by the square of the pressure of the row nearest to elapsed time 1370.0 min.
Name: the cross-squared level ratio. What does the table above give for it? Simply 5.4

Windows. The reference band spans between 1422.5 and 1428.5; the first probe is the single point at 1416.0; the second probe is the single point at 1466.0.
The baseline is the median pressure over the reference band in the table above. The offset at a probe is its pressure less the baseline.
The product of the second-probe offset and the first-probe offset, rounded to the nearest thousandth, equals 0.025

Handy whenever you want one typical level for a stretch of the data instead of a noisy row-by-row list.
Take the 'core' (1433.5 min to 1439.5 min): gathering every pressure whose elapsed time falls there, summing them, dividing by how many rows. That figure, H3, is 2.48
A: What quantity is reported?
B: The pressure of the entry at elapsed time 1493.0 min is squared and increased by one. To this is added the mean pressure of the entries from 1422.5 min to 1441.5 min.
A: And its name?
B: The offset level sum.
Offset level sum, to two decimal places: 9.00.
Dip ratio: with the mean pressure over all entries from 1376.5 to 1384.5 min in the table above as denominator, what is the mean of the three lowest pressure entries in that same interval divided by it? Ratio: 0.938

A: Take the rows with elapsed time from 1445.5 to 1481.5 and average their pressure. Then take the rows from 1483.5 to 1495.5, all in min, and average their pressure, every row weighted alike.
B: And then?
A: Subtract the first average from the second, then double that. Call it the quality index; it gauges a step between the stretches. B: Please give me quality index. -0.3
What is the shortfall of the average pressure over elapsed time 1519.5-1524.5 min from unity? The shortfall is -1.35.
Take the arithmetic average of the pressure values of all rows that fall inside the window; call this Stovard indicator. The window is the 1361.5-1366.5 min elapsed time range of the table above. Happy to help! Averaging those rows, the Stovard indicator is 2.60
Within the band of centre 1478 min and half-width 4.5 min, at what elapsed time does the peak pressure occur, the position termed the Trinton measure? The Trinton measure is 1480.0 min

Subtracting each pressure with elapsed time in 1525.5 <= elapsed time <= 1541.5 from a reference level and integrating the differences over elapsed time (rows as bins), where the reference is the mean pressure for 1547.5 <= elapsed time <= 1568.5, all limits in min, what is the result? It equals -2.8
